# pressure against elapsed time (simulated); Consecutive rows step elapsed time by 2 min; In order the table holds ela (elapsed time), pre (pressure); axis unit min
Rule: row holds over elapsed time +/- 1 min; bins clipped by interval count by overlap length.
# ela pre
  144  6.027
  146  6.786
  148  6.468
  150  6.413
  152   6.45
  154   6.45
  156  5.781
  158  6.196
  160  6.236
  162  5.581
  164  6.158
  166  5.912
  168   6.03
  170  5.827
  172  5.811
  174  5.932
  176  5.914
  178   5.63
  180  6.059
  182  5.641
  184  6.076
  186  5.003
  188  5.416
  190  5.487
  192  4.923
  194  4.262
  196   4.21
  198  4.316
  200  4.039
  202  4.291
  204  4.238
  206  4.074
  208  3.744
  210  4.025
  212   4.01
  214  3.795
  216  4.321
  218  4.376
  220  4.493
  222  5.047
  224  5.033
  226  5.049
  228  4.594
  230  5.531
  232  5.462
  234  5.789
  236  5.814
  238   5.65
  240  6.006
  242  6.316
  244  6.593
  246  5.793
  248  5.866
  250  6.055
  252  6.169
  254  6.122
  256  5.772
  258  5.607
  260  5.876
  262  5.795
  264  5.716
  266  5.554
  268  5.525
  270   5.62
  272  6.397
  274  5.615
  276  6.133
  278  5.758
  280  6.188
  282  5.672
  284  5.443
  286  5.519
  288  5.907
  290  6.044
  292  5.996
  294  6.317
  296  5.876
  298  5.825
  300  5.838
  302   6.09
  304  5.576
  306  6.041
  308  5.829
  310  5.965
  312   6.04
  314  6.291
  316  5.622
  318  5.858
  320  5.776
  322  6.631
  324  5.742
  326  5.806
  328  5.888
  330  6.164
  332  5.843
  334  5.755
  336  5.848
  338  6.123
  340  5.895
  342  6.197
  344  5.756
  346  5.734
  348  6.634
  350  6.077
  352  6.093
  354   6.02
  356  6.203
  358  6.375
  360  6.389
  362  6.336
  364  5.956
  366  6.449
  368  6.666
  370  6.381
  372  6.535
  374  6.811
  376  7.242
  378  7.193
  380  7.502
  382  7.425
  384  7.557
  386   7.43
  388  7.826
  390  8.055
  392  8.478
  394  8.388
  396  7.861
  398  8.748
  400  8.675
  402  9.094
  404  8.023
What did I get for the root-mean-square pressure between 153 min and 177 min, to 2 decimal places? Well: 5.99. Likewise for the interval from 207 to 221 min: 4.12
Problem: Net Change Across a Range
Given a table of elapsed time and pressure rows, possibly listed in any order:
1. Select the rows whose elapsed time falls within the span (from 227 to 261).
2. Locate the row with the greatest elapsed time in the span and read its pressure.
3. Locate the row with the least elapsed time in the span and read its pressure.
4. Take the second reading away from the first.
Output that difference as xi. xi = 1.28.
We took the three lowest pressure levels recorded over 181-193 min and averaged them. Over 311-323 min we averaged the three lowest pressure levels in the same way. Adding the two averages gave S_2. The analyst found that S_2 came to 10.9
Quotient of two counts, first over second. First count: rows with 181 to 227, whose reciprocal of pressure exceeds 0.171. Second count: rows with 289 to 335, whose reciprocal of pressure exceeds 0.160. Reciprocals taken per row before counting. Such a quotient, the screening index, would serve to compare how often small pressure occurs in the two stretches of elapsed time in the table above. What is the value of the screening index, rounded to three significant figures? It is 1.10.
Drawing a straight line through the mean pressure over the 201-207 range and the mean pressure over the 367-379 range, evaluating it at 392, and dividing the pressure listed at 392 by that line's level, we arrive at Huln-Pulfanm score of 1.19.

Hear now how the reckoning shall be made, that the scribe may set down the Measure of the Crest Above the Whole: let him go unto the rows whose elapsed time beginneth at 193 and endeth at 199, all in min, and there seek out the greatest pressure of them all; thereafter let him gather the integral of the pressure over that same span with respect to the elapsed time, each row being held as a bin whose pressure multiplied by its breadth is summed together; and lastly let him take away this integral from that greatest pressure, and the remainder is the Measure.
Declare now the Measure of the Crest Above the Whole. -21.3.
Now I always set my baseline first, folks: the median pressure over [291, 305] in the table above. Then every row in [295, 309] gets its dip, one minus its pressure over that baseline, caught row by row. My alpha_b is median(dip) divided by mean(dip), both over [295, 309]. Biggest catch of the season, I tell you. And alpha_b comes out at 4.7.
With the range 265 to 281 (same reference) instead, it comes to 6.9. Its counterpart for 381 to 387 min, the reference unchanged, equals 1.0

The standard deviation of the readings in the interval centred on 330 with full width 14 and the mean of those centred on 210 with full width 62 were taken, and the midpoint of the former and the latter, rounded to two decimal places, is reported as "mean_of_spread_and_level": 2.50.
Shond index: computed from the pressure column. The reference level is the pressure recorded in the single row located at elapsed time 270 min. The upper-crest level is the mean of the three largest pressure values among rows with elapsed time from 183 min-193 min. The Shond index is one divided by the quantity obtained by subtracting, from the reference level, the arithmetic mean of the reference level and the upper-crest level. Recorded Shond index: -50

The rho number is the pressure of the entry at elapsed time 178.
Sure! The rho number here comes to 5.63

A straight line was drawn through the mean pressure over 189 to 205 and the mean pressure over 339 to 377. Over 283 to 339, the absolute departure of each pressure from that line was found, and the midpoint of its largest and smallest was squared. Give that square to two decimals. 0.14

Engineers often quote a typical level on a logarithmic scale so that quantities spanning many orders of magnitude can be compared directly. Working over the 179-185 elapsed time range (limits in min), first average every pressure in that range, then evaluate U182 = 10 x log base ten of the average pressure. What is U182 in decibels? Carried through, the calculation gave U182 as 7.73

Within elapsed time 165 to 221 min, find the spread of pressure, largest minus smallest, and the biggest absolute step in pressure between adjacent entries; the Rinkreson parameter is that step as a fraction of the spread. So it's 0.46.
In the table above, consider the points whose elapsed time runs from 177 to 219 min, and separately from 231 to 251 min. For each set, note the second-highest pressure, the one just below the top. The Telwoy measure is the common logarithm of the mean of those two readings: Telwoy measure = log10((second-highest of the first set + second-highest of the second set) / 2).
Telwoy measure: 0.79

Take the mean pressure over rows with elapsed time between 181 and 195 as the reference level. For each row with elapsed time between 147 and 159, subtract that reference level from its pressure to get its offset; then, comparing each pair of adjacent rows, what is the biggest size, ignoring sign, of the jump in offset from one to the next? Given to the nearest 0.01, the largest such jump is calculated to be 0.67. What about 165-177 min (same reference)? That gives 0.20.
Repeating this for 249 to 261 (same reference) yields 0.35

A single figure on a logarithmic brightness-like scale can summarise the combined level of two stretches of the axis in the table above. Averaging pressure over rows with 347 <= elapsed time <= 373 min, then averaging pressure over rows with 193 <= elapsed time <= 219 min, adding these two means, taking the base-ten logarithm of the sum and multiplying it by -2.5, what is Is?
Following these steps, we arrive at -2.55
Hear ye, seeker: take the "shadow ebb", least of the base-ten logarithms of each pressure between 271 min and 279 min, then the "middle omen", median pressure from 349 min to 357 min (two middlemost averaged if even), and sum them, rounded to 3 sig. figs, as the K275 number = 6.83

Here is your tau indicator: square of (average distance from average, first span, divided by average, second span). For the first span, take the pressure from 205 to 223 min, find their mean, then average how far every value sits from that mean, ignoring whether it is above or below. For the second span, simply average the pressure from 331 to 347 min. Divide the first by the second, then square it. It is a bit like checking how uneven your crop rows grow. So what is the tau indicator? 0.0028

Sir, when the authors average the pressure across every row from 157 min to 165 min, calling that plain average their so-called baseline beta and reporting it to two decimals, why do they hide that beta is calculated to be 6.04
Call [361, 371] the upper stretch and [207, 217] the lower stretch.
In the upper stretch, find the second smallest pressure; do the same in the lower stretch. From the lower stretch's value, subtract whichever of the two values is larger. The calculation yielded -2.5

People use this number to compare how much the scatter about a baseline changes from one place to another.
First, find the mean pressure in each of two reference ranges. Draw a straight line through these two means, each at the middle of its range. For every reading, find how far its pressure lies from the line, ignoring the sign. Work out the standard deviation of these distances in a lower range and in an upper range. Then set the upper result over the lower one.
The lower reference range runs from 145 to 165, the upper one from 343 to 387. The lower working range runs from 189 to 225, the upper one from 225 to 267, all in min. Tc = 0.8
